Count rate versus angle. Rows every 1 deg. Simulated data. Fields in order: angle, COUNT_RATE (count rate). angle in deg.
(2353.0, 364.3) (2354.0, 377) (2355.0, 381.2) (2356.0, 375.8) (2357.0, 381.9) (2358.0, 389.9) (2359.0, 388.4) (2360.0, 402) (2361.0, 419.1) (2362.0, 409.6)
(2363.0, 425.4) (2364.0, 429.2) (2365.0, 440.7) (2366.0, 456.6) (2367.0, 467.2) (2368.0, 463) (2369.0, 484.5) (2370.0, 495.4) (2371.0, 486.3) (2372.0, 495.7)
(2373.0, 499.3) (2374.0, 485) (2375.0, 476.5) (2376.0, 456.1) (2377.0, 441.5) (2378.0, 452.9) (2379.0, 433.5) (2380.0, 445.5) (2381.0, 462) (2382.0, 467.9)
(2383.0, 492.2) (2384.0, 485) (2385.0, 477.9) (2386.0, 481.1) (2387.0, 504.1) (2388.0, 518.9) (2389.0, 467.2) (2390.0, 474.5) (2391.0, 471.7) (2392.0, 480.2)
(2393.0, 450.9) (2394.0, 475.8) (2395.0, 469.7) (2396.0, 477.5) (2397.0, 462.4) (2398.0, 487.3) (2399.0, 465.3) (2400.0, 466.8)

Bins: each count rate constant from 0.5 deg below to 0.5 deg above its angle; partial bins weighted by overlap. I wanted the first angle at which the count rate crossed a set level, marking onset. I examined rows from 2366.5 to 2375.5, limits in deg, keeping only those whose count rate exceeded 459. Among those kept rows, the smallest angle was 2367.0 deg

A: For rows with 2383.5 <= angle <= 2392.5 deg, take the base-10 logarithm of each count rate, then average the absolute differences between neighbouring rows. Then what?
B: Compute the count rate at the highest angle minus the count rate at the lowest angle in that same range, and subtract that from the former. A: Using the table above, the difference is 5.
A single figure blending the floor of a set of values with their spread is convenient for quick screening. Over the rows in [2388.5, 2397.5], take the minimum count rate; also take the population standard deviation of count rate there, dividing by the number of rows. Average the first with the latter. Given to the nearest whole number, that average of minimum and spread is 230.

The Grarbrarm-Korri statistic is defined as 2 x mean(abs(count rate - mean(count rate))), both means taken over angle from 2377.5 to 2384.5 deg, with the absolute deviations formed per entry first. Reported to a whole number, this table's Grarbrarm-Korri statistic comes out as 33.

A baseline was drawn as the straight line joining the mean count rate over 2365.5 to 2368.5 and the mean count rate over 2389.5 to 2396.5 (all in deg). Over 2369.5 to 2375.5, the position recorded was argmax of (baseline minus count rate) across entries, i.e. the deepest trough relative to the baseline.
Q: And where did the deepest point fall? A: 2375.0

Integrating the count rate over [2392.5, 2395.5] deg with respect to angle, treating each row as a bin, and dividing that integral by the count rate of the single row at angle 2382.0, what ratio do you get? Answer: 3.0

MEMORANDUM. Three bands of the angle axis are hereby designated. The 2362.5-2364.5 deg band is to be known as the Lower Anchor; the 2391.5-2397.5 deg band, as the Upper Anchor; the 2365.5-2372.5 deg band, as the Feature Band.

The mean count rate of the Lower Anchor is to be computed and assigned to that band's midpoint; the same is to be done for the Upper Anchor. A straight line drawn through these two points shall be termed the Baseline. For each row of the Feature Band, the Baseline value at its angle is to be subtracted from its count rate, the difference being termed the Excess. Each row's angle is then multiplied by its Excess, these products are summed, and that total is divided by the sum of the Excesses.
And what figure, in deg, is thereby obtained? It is 2369.5 deg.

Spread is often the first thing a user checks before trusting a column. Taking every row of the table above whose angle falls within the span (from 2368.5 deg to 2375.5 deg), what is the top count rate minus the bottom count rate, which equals 22.8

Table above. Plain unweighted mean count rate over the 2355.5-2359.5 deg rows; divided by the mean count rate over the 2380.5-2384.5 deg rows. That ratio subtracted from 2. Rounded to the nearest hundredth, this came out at 1.19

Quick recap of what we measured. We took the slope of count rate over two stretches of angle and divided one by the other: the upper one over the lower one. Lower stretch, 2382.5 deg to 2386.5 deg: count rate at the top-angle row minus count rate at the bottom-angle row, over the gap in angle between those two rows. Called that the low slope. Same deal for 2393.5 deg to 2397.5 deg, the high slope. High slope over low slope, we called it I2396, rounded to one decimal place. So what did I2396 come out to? 1.2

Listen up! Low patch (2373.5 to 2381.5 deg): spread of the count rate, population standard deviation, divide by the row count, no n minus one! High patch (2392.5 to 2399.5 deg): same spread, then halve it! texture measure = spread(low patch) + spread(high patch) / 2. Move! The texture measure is 22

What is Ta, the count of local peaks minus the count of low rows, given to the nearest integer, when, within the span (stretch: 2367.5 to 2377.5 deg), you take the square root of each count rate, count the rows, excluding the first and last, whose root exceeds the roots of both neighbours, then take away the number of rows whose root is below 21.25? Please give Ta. 1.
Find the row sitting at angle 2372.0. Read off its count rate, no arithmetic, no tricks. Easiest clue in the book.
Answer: 495.7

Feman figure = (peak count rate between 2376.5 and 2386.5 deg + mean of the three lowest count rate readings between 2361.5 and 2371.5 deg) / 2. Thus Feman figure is 457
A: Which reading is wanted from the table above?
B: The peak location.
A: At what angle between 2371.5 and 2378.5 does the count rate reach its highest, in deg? 2373.0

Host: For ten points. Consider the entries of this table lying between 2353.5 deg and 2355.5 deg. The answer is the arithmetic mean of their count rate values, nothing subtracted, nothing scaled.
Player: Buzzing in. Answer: 379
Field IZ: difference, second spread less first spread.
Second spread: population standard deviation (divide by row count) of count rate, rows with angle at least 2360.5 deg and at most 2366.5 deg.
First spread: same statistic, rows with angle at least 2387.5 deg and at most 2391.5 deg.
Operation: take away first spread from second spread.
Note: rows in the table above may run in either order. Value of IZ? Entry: -5.7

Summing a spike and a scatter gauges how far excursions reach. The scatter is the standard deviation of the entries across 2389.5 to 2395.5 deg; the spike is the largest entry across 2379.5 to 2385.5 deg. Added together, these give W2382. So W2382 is 502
